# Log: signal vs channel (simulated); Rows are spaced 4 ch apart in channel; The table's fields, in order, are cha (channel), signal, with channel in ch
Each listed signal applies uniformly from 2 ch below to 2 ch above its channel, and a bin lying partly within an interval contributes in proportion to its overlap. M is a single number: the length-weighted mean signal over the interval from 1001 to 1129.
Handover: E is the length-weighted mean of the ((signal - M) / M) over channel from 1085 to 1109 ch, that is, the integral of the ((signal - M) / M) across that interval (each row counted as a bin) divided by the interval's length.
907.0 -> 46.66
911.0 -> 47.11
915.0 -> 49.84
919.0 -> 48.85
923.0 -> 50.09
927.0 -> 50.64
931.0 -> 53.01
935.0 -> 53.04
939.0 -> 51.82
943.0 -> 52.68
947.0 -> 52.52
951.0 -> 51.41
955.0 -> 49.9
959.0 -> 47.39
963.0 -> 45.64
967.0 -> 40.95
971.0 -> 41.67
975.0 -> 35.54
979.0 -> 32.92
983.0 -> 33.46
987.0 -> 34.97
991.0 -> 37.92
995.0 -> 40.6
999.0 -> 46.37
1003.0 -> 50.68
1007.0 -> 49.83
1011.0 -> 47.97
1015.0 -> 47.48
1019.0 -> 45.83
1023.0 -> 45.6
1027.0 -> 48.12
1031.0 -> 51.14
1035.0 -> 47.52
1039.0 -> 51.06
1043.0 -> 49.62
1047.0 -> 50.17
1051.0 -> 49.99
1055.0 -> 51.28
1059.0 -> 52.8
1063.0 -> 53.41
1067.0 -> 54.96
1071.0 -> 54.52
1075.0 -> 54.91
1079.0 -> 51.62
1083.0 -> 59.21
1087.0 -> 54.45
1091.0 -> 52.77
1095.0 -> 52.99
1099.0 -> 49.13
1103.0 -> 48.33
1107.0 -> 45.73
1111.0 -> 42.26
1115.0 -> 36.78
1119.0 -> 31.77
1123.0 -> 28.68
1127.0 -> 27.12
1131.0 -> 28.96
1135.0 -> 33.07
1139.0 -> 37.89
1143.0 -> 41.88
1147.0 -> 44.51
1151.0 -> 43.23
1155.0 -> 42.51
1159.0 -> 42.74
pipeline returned 0.05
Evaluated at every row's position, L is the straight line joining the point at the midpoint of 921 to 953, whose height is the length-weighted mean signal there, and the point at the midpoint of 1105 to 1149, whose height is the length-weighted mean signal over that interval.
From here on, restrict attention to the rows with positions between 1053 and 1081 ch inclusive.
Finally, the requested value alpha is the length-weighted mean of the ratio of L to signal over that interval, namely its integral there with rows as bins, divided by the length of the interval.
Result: 0.77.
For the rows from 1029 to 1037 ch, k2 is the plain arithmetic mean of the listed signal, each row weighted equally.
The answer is 49.3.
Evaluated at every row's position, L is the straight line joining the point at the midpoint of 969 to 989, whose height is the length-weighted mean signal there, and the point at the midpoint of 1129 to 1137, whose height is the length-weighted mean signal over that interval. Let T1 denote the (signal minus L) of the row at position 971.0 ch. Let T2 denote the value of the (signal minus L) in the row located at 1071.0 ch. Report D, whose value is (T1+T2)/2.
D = 13.7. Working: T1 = 6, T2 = 21.6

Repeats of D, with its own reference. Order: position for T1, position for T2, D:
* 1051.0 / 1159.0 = 14.5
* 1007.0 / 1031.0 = 16.0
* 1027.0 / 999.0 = 12.6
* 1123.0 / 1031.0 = 7.2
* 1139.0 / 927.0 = 10.2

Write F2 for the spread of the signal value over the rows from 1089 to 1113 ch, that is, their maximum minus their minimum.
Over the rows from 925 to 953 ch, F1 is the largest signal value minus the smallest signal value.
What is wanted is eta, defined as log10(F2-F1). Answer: 0.9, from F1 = 2.4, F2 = 11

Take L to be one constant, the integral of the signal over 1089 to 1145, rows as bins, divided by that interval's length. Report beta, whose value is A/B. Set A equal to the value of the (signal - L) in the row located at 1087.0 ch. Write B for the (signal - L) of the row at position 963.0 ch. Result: 2.5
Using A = 14.6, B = 5.8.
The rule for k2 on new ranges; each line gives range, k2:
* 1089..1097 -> 52.9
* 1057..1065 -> 53.1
